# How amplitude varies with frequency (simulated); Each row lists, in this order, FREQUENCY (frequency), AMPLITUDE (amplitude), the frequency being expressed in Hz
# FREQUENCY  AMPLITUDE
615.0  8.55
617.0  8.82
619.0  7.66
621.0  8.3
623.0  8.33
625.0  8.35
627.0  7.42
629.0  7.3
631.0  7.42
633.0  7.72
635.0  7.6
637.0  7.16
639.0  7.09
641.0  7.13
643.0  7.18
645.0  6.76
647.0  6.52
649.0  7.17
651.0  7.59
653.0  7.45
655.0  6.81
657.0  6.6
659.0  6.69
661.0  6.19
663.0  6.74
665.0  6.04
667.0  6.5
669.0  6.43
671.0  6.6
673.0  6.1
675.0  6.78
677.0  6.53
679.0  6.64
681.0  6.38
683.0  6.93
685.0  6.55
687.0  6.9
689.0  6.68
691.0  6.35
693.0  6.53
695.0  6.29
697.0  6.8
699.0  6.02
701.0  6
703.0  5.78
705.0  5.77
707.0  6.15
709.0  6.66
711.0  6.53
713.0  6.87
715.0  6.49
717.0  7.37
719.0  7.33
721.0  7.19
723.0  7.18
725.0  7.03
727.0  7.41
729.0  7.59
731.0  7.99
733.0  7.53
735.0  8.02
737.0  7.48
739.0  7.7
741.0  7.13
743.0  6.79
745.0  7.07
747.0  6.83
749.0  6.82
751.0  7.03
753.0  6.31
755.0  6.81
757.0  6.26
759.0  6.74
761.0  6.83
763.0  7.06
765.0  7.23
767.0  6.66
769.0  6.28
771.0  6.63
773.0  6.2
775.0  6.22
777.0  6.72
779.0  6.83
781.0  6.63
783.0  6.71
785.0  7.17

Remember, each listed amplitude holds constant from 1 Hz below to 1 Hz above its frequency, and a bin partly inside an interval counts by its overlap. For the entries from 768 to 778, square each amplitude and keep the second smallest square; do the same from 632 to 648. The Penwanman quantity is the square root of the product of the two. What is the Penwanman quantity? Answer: 42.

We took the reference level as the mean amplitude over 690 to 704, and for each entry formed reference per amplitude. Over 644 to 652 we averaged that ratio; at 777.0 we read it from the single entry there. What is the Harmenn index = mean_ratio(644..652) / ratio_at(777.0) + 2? 2.96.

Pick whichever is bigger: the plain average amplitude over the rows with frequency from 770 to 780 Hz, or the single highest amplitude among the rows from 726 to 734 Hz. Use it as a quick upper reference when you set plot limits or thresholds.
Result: 8.0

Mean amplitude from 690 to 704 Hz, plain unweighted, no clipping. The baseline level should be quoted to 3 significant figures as 6.25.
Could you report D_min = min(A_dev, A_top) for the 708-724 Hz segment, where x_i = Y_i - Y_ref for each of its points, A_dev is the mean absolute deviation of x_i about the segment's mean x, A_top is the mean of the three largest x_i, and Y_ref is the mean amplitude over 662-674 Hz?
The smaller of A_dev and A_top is 0.315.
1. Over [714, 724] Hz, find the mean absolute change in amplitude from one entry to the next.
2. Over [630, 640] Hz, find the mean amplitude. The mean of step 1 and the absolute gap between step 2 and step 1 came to 3.7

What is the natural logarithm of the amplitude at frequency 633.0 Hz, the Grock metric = 2.04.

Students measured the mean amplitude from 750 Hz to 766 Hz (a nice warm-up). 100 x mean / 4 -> 170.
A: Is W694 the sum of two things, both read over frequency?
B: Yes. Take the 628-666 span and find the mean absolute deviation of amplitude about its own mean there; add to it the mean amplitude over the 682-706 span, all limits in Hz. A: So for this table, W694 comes 6.77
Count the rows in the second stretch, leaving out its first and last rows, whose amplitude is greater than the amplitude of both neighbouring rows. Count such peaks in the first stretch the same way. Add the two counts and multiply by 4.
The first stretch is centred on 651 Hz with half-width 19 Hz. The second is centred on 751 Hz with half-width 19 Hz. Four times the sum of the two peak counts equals 44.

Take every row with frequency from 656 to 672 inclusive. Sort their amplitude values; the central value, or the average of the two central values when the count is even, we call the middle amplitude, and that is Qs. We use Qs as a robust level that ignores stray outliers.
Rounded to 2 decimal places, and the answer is 6.55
